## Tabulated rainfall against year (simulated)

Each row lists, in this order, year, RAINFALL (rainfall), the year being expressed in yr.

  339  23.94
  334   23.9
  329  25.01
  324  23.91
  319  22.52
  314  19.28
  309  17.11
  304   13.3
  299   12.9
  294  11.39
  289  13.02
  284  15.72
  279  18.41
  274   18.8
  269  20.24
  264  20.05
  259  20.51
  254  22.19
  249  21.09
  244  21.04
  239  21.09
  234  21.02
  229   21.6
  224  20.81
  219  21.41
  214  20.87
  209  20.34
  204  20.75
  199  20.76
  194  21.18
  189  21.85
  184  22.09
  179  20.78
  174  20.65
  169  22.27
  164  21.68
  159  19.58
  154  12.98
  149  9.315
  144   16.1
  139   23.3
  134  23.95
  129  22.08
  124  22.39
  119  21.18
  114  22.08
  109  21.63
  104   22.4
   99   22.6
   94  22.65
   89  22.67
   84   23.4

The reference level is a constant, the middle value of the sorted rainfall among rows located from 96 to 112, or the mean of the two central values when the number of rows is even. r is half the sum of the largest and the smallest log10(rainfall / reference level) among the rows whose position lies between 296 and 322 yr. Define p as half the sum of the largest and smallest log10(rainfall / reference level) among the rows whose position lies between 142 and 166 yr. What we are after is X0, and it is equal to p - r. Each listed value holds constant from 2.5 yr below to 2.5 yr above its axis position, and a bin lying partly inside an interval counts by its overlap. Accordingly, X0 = -0.08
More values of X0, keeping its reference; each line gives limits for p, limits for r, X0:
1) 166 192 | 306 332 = 0.02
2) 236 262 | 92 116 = -0.02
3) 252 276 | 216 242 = -0.02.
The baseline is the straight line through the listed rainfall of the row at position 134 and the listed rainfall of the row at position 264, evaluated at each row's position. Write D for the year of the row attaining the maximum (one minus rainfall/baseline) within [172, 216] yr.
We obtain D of 174 yr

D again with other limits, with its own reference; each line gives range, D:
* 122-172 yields 149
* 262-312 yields 294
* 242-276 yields 274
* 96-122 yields 119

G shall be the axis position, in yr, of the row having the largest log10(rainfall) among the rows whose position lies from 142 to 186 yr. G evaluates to 169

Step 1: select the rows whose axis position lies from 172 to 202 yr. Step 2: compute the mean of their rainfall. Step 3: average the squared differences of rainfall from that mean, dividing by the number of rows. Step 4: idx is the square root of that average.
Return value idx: 0.56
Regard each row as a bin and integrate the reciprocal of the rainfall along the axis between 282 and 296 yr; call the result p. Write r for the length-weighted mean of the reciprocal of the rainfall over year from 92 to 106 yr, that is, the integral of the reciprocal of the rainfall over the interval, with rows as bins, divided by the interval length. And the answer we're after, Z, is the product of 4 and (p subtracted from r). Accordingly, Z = -4.1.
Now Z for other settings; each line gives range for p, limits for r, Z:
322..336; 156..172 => -2.1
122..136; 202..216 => -2.3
